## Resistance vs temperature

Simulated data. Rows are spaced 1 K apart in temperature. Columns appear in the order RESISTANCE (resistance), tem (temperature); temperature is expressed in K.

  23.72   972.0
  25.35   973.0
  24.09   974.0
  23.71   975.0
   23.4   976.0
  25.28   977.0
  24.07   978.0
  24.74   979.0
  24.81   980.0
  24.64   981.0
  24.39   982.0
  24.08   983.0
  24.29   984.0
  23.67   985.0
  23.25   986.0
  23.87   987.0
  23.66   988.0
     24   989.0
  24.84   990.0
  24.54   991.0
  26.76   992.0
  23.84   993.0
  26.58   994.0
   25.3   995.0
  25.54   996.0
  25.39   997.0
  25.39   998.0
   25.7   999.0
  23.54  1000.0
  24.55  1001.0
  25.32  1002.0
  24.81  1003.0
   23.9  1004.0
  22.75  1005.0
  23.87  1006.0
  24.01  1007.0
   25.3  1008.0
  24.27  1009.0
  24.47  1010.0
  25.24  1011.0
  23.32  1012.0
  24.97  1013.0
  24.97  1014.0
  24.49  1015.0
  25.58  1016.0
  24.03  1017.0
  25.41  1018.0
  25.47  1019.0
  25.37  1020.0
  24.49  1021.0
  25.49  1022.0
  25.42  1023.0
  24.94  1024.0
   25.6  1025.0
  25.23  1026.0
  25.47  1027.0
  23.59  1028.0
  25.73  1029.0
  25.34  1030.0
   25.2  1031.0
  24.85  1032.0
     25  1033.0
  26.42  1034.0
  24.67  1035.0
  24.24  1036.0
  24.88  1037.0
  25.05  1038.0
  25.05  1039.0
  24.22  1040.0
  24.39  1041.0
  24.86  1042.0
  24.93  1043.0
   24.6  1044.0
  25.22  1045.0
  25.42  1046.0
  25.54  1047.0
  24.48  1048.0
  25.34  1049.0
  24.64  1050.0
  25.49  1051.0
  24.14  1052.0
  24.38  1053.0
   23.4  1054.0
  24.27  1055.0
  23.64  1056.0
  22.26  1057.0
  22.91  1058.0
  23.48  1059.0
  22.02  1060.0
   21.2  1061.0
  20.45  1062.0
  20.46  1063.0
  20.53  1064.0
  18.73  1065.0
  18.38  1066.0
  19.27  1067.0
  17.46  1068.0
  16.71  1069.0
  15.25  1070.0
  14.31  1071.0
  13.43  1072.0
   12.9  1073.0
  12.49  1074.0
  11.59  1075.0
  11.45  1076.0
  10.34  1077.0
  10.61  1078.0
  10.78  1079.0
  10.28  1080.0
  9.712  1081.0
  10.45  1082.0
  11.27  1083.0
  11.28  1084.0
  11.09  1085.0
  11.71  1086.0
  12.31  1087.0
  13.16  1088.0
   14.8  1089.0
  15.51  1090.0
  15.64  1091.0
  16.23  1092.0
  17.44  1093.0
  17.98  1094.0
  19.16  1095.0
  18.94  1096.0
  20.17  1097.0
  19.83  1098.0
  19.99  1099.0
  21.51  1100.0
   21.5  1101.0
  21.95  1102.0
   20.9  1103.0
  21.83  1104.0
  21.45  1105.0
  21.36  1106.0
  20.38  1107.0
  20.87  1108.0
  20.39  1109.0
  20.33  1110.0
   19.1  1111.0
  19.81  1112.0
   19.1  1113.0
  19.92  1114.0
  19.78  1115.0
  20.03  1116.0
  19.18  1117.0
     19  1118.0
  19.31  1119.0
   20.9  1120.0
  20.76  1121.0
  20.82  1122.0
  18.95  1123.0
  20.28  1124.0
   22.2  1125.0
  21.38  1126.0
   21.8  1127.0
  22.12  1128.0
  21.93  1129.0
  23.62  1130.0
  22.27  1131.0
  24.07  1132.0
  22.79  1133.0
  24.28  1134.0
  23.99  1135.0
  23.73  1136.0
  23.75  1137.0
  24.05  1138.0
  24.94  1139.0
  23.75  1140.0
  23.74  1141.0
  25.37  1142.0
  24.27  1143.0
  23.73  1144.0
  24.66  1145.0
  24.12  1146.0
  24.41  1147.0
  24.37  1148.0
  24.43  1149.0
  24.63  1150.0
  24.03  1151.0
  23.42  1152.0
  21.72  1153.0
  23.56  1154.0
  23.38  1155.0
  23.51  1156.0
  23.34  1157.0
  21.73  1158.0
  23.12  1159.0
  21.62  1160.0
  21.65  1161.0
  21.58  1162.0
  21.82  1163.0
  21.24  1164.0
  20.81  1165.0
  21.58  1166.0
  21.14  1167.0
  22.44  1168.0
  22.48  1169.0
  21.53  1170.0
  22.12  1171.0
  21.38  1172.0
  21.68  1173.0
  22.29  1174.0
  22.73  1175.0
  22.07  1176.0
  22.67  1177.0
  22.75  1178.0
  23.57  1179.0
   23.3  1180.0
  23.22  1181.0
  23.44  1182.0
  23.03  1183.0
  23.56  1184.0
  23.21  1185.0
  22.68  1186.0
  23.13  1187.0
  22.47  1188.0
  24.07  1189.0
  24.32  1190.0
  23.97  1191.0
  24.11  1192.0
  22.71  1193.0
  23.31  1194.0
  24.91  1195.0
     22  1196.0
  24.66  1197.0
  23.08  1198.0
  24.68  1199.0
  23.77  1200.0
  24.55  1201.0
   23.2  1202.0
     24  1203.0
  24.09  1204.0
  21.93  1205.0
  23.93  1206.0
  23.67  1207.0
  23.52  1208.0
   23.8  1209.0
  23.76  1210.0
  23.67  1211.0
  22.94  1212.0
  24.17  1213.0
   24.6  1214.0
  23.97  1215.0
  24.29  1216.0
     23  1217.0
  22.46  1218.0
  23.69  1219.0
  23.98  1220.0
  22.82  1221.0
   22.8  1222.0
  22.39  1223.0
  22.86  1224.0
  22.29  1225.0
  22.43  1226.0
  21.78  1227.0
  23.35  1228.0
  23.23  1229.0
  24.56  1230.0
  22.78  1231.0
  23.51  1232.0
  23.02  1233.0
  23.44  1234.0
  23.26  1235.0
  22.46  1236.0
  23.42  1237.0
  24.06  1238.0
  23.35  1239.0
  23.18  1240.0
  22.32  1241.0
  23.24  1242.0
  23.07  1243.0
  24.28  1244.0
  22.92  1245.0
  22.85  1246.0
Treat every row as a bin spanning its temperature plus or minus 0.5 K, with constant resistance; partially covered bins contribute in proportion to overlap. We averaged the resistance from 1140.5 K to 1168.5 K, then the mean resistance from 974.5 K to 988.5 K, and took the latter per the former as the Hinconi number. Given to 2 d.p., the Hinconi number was 1.05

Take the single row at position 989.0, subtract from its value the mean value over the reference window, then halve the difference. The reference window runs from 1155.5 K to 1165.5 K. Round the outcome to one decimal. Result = 1.0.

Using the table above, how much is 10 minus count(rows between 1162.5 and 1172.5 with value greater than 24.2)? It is 10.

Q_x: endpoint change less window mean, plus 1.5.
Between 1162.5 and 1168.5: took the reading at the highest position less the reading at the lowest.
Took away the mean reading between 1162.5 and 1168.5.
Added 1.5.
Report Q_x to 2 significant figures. -19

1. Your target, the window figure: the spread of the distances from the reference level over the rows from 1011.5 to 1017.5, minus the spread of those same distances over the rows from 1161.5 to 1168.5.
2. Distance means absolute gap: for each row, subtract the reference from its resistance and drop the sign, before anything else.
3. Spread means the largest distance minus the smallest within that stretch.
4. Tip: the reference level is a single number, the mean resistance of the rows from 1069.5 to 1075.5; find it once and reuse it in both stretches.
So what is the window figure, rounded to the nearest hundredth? 0.63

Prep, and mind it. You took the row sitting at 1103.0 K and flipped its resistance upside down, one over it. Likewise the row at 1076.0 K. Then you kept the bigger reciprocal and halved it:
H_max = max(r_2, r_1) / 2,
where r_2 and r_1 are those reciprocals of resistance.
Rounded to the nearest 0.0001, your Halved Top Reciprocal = 0.0437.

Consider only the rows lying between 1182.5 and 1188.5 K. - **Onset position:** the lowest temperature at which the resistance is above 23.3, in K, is 1184.0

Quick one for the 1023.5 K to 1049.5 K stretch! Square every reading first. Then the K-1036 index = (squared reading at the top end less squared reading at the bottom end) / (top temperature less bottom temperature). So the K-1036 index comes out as 0.8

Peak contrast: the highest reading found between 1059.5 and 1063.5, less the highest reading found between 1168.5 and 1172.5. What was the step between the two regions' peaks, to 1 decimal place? -0.5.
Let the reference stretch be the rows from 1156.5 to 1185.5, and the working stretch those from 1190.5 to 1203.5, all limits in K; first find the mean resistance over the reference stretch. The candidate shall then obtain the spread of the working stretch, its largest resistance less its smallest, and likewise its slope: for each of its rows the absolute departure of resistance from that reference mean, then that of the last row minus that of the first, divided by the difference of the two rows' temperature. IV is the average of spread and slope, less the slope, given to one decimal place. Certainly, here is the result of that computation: 1.5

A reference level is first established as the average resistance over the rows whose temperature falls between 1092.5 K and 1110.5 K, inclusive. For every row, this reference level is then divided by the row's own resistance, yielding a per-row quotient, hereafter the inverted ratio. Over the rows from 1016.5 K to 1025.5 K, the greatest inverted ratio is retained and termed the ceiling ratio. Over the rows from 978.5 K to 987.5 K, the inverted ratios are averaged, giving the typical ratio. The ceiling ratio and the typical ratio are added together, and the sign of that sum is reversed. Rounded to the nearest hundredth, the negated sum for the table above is -1.69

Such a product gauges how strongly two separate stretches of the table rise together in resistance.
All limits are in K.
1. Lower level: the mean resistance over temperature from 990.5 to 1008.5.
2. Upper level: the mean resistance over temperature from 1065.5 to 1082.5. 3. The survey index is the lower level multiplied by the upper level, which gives 329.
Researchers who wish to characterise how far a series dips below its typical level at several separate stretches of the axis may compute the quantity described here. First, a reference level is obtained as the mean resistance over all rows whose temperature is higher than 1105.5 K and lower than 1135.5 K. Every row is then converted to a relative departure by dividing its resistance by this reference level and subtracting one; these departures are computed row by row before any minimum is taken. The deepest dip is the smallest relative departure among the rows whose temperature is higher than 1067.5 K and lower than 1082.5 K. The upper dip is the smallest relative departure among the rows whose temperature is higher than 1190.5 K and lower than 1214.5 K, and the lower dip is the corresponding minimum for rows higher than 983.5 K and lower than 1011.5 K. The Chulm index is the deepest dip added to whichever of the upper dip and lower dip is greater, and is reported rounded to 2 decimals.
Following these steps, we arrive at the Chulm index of -0.46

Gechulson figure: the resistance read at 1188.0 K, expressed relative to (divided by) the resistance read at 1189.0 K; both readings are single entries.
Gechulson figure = 0.93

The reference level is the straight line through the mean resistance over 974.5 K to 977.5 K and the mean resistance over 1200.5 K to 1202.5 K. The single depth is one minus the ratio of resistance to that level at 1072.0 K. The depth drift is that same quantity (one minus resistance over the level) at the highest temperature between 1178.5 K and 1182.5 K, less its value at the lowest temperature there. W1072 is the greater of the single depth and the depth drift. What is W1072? 0.44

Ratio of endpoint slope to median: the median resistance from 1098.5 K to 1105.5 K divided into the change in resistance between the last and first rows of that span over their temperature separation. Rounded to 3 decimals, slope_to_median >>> 0.011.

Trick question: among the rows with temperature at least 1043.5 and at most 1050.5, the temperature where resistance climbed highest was 1047.0 K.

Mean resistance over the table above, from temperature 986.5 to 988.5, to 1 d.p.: 23.8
